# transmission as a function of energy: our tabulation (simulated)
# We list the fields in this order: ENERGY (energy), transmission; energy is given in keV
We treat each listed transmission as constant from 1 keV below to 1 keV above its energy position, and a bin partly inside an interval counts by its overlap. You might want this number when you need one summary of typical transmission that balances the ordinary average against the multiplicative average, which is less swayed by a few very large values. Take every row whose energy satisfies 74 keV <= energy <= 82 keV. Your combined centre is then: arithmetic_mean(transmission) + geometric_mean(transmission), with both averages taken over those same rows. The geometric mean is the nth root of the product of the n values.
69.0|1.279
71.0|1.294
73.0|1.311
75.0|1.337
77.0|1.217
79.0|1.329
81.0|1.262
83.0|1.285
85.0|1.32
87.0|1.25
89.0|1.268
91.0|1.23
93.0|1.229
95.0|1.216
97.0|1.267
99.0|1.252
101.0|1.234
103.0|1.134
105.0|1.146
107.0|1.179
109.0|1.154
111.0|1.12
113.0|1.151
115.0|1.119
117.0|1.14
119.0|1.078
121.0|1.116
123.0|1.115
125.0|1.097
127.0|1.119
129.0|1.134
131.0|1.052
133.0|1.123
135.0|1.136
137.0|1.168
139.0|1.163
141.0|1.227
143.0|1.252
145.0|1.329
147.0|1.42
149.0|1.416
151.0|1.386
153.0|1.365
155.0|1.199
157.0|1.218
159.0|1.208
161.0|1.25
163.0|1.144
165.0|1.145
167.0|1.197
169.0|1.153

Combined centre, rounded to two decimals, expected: 2.57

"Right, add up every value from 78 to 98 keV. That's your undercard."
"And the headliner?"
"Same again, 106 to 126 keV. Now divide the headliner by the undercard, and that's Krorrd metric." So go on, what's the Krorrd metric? 0.89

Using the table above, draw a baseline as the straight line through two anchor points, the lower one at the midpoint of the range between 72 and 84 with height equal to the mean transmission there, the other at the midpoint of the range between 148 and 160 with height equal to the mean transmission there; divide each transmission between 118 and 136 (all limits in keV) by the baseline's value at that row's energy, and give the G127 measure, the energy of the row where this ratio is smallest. 131.0 keV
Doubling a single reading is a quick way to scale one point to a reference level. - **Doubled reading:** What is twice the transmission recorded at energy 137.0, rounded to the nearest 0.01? 2.34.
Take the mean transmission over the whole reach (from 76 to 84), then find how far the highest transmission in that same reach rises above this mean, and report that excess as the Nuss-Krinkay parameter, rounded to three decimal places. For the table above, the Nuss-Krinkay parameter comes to 0.056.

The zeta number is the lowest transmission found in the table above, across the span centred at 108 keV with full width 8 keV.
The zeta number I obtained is 1.12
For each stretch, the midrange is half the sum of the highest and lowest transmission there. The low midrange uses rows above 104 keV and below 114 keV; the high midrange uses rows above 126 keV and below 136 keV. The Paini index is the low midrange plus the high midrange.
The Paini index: 2.24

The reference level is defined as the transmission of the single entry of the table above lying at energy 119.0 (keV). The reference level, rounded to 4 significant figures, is 1.078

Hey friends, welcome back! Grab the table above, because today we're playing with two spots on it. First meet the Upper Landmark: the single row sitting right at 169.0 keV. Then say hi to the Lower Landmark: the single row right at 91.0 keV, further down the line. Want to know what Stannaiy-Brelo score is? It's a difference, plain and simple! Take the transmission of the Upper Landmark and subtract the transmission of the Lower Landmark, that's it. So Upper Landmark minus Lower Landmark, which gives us -0.08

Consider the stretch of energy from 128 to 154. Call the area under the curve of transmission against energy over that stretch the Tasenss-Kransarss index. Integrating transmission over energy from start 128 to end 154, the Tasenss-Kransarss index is 32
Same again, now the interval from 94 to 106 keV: 14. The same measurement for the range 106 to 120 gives 16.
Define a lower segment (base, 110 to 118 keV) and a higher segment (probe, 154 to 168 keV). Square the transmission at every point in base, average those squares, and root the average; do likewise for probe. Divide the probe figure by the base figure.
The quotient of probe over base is 1.06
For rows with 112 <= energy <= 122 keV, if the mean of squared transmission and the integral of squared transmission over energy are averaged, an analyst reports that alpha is 6.9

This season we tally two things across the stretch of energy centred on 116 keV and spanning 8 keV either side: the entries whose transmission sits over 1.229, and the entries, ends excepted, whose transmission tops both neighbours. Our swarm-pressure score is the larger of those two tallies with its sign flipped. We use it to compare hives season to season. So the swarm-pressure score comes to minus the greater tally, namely -3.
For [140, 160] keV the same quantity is -6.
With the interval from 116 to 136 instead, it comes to -2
